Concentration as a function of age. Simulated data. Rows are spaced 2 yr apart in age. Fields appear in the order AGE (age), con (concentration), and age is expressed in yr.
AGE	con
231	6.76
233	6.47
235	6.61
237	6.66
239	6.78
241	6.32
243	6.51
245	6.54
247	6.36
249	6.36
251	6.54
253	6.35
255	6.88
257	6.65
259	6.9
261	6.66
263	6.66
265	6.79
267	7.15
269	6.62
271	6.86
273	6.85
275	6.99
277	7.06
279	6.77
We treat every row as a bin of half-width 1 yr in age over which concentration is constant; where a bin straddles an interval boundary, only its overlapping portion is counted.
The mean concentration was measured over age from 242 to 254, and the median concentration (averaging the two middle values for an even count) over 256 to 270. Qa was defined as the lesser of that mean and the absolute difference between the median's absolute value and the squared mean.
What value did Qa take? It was 6.44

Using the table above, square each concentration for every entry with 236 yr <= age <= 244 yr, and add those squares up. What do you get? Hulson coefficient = 173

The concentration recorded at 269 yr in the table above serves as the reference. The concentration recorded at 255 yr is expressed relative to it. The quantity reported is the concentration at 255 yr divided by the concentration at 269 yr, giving 1.04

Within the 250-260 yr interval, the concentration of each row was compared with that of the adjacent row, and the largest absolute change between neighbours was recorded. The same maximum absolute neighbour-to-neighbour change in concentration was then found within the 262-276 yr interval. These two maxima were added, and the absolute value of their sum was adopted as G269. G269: 1.06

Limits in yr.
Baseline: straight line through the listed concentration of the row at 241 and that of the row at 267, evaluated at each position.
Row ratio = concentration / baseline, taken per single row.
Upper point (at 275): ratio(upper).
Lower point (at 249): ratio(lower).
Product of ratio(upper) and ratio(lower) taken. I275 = 0.91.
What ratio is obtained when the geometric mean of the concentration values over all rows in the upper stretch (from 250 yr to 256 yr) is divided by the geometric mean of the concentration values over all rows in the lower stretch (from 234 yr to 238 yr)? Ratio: 0.99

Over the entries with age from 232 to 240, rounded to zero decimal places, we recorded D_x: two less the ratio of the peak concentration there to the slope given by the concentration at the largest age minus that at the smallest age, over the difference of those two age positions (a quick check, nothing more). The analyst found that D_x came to -129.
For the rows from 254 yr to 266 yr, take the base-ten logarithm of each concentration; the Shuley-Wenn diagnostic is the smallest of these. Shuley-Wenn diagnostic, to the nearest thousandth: 0.823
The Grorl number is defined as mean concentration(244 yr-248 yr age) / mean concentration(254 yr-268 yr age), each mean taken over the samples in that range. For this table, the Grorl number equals 0.95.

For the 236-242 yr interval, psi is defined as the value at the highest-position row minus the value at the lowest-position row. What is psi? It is -0.34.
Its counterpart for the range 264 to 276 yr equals 0.20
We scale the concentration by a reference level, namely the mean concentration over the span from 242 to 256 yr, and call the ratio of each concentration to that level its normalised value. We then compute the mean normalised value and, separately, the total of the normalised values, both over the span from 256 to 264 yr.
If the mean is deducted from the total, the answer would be 3.10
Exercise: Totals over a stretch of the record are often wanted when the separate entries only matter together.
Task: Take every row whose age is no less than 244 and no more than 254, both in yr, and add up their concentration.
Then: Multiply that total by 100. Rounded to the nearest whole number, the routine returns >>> 3215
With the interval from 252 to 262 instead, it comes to 3344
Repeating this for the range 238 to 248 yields 3251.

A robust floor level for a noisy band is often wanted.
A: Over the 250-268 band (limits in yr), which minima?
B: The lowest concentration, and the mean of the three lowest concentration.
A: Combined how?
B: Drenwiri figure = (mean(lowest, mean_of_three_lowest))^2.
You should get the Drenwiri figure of 41.4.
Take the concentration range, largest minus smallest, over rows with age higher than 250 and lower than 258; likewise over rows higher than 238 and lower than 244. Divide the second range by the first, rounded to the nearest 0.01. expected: 0.87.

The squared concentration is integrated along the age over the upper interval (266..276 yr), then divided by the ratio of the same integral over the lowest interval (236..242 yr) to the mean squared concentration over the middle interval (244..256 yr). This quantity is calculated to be 77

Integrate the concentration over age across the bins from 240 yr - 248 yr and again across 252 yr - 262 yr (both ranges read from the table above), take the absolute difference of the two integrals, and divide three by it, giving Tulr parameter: 0.19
